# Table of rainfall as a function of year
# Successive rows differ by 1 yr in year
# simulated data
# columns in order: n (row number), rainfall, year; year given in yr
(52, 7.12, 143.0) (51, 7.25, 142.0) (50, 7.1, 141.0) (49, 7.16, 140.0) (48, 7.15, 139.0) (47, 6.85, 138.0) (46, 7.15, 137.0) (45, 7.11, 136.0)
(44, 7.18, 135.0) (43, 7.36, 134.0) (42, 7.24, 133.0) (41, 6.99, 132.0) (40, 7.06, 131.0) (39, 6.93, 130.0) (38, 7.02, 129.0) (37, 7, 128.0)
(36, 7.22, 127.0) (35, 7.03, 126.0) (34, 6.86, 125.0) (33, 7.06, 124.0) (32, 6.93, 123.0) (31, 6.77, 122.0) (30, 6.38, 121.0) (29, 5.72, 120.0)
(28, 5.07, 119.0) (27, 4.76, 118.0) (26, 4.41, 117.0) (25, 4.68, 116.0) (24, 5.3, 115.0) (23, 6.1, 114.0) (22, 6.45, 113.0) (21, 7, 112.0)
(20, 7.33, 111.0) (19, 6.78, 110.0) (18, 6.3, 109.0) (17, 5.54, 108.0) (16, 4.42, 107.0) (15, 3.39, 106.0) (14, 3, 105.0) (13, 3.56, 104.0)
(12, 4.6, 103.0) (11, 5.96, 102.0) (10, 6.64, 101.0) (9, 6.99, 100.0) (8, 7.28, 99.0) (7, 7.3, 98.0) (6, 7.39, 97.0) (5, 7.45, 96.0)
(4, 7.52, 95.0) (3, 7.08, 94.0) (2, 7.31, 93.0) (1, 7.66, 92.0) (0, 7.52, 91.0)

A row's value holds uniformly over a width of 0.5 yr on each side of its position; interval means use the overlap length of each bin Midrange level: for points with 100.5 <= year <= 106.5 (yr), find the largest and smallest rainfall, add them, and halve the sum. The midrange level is 4.8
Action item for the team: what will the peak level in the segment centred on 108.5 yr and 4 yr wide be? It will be 6.78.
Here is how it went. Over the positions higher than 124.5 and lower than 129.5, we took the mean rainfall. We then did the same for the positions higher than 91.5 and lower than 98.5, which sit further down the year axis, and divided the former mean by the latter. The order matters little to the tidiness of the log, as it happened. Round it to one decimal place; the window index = 1.0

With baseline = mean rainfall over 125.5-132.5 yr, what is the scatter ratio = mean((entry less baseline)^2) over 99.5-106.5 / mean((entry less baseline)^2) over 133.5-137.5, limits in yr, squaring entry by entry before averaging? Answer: 193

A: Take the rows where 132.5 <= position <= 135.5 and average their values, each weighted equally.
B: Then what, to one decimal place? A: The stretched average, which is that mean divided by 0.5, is 14.5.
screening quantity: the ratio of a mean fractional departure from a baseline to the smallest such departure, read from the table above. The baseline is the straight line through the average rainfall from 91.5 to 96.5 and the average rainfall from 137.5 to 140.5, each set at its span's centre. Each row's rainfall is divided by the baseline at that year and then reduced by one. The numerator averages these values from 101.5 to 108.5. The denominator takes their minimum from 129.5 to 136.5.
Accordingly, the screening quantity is 15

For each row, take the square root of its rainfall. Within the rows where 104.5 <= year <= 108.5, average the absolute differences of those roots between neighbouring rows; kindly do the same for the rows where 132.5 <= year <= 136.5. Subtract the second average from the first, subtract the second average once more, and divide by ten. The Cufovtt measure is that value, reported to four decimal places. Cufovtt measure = 0.0161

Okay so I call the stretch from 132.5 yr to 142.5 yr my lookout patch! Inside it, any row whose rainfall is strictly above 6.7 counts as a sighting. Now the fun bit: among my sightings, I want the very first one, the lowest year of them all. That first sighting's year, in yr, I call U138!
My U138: 133.0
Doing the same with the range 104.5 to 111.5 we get 110.0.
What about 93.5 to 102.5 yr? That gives 94.0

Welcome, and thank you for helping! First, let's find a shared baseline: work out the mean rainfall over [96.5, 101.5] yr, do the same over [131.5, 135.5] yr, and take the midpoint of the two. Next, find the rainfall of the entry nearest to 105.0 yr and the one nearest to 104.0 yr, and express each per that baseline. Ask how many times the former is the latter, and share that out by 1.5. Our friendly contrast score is 0.56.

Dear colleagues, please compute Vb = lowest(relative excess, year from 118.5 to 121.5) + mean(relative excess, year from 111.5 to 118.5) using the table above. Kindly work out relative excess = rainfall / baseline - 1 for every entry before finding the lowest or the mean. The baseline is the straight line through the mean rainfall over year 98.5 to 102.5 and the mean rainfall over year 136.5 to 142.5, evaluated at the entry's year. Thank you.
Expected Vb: -0.46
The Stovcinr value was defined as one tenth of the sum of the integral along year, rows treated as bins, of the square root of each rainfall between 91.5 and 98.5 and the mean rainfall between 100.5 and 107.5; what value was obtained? 2.35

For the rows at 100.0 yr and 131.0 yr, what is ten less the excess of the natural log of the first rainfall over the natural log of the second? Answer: 10.01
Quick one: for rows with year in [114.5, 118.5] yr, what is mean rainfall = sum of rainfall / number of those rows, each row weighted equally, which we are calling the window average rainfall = 4.8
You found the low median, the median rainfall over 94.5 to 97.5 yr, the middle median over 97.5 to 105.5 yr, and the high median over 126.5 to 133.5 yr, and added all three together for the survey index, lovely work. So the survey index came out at 20.8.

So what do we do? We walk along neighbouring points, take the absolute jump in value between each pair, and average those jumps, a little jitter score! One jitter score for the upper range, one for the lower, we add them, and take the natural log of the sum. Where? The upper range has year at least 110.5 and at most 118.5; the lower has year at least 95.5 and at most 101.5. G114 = -0.46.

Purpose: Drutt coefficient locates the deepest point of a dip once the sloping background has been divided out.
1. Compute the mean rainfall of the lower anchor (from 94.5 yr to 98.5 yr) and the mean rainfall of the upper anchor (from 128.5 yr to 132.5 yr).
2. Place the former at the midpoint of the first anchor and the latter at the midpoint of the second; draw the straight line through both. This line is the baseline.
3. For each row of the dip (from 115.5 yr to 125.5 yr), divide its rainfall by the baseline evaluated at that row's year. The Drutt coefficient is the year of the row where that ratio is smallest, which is 117.0 yr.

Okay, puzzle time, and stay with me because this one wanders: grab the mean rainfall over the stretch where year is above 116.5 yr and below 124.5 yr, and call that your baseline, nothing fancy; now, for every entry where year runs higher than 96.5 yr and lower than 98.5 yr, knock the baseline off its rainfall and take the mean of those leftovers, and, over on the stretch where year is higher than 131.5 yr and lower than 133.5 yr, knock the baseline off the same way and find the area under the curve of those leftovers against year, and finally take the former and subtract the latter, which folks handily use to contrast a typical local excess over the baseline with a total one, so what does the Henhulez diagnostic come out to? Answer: -1.0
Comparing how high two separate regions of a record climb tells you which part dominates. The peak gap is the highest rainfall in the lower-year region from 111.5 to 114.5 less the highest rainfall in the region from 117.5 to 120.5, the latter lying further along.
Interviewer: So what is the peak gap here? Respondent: 1.3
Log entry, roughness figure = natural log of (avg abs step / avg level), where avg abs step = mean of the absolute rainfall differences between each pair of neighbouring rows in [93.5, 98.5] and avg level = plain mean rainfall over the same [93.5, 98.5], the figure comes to -3.80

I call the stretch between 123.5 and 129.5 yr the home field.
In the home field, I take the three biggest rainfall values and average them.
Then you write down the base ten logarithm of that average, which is 0.851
